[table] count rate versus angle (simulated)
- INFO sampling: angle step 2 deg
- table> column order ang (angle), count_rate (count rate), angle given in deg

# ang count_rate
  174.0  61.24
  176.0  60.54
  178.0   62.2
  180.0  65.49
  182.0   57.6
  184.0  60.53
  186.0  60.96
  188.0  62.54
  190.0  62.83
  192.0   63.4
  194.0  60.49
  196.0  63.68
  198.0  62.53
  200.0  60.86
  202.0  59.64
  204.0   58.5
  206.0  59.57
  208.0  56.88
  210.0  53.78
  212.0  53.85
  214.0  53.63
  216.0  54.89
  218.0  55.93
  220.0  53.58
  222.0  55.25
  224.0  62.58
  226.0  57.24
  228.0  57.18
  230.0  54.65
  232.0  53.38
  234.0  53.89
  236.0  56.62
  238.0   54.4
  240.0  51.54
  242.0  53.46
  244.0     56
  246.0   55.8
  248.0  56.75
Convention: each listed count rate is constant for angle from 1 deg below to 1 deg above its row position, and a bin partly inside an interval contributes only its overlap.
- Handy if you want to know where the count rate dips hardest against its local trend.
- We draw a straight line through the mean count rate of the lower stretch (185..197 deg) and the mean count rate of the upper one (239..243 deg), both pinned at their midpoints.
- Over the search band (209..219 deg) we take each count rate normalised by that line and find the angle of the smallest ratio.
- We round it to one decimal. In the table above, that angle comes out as 210.0 deg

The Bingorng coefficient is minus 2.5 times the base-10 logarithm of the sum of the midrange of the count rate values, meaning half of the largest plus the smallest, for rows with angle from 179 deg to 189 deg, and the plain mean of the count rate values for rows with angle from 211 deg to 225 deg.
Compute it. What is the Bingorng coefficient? -5.17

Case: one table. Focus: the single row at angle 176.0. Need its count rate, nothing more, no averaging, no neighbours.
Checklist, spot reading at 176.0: 60.54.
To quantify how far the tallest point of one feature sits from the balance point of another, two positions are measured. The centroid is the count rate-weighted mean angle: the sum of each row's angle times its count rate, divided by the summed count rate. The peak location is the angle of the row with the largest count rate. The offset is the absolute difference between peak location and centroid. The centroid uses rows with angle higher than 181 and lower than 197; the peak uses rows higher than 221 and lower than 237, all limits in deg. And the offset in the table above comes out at 34.9 deg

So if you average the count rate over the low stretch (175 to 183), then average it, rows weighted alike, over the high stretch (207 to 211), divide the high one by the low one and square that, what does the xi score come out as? 0.81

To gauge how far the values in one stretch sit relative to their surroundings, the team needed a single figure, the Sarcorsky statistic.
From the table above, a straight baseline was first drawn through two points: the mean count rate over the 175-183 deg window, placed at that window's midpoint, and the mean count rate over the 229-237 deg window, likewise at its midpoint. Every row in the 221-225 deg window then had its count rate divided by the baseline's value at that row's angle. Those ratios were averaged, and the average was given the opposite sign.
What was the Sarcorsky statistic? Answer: -1.054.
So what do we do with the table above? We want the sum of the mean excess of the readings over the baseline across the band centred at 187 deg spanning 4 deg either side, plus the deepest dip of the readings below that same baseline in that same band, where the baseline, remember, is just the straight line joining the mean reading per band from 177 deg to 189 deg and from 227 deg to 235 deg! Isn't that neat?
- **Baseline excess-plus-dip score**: 1.6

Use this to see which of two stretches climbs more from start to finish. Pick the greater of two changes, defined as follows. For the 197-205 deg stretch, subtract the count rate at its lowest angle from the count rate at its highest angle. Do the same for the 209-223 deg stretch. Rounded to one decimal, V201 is 1.5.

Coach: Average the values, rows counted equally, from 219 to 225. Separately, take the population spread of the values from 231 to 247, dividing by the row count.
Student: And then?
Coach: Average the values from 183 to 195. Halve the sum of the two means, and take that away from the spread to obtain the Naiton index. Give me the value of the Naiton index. -57.9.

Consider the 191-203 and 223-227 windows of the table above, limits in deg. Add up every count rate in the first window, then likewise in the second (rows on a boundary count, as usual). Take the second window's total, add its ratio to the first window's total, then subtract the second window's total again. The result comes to 0.32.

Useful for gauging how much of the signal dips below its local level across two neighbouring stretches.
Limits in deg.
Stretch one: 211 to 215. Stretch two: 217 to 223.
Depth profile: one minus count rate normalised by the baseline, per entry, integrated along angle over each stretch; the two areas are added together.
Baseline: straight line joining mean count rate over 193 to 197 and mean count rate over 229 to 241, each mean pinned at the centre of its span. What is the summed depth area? 0.55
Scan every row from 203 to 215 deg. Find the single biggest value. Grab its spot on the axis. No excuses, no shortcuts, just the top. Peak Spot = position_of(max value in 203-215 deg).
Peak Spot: 206.0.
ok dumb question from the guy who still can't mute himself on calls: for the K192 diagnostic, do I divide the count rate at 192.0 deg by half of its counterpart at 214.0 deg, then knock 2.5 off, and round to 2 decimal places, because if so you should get -0.14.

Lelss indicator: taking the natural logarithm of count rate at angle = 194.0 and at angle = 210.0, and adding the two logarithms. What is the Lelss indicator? 8.09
